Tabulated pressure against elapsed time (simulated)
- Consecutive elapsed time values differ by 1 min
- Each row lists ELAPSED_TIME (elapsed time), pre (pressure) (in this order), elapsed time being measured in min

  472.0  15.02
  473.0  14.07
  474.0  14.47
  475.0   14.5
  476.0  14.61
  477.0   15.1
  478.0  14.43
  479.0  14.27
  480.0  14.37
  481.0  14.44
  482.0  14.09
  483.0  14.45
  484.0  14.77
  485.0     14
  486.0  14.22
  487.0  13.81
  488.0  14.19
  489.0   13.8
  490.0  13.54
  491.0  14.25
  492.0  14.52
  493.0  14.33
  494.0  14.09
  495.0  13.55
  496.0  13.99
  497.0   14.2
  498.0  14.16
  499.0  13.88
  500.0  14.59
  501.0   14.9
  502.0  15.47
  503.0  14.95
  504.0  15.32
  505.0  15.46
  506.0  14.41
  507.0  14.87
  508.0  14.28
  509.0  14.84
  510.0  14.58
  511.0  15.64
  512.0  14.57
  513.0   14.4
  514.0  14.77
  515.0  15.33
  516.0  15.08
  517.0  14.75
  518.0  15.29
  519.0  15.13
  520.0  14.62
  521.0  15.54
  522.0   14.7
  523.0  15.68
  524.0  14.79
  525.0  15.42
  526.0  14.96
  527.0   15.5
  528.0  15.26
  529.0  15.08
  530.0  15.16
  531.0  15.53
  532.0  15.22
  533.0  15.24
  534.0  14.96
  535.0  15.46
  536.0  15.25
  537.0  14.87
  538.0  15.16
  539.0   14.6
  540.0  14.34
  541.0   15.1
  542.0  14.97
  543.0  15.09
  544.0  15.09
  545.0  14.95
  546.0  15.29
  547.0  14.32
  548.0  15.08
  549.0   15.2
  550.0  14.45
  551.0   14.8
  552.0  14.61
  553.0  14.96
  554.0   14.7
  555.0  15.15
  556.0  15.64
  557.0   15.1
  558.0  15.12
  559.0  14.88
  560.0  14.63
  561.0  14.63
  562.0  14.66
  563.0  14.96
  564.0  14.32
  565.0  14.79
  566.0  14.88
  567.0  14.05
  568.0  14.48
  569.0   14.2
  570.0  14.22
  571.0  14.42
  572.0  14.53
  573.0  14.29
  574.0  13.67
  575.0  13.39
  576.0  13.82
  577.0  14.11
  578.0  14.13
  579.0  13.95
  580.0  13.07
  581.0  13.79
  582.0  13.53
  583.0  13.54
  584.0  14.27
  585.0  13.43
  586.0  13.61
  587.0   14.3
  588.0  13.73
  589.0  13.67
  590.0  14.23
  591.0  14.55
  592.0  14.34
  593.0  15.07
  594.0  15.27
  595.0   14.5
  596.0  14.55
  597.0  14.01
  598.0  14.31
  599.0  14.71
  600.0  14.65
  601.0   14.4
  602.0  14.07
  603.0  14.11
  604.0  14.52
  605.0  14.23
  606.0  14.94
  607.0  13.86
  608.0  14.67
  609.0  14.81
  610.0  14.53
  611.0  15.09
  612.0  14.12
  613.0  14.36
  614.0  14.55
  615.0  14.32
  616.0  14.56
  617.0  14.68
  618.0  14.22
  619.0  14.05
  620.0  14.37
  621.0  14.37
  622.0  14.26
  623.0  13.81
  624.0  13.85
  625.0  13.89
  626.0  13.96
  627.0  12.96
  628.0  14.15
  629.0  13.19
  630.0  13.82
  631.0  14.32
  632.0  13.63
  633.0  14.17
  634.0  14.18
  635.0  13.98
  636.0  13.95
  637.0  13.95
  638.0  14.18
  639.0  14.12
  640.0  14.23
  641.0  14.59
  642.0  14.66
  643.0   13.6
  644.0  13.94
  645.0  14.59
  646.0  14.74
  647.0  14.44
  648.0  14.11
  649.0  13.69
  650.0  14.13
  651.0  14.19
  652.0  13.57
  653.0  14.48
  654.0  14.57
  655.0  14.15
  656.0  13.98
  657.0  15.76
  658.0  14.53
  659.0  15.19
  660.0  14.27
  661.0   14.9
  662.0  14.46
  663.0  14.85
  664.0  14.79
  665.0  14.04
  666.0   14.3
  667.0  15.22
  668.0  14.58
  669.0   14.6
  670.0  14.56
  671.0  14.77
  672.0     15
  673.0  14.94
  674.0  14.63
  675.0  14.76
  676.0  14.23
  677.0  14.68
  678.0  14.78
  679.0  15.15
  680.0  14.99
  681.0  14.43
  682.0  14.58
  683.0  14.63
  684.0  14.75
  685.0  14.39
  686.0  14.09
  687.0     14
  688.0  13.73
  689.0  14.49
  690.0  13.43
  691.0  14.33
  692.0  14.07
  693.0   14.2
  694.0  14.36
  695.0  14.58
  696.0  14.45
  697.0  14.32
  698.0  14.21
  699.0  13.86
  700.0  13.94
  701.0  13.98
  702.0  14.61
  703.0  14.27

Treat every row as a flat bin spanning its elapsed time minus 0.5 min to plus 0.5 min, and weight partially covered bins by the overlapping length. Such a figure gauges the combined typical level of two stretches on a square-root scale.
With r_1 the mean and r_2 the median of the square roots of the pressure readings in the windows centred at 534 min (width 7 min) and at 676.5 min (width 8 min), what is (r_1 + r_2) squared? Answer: 60.0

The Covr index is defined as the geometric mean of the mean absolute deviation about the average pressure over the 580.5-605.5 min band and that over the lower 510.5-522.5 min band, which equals 0.36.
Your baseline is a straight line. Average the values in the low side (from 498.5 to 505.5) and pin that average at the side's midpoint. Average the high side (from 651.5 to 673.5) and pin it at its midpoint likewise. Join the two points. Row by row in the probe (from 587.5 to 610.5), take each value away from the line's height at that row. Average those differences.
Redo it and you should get 0.32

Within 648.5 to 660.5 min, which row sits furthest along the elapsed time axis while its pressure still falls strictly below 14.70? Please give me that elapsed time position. 660.0 min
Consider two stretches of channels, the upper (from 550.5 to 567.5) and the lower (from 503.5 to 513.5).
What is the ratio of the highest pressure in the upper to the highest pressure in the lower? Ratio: 1.00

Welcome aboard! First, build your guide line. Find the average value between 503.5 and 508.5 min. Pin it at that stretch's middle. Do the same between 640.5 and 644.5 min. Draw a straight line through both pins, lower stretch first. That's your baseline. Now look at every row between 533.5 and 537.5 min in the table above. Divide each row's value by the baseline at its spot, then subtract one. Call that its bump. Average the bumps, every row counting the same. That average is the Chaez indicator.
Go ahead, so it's 0.03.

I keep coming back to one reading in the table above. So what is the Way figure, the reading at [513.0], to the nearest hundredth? 14.40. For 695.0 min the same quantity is 14.58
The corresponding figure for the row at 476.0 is 14.61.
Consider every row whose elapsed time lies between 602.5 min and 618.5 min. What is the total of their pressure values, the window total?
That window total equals 232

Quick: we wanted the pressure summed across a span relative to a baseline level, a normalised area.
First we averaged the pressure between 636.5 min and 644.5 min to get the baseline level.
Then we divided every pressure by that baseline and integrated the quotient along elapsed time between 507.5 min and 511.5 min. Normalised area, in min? 4.2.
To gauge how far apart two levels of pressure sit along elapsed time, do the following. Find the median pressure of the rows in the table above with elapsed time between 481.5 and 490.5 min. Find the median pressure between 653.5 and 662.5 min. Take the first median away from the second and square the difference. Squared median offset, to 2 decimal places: 0.19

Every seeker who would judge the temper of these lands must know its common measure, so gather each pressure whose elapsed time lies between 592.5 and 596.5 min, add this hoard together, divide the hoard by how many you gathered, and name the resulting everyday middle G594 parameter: 14.8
